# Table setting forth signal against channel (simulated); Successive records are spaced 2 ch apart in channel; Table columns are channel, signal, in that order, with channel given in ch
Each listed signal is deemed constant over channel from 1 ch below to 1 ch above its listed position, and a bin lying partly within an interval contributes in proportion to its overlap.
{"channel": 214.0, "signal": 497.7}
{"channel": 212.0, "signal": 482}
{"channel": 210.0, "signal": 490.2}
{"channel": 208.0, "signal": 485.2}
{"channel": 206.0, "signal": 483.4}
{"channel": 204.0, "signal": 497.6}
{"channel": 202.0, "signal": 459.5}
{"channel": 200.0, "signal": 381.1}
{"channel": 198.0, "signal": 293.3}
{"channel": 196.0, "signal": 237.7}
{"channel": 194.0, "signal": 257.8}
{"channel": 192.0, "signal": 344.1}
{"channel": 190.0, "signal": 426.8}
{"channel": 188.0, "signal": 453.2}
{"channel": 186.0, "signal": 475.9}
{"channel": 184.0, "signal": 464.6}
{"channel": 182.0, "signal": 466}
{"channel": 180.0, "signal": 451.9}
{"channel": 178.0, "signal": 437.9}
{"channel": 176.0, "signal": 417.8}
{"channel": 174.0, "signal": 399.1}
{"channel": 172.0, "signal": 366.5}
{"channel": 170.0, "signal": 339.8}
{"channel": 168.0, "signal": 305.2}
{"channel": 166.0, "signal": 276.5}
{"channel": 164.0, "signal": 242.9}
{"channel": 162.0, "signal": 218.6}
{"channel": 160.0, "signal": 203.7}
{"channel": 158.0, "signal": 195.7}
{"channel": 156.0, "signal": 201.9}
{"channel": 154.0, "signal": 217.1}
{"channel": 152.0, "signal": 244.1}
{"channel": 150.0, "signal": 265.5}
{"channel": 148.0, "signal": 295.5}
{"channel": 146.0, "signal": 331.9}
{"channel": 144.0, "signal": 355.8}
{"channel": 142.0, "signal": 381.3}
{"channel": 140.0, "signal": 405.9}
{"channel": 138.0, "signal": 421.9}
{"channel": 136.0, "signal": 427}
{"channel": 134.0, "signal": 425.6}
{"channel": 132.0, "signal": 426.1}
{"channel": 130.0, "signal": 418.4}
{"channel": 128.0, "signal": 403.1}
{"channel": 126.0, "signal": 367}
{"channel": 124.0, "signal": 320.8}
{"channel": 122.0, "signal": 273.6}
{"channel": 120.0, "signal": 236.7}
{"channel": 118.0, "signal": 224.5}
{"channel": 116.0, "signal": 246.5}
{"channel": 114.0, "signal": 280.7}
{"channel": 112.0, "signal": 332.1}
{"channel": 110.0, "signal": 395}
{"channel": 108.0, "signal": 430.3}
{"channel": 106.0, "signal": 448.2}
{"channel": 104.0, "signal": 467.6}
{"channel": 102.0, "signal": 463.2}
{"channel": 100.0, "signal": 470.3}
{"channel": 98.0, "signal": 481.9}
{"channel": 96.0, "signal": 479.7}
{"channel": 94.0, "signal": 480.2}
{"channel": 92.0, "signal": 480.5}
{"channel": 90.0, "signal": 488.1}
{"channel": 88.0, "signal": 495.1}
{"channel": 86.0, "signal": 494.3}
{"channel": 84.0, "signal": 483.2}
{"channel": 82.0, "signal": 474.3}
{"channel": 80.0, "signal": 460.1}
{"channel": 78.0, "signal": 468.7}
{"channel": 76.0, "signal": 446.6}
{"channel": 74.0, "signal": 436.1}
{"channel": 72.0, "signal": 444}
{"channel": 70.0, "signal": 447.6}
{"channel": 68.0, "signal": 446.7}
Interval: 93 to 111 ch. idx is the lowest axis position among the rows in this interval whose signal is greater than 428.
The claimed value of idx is 94.0 ch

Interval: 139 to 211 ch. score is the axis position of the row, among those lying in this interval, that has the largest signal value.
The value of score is 204.0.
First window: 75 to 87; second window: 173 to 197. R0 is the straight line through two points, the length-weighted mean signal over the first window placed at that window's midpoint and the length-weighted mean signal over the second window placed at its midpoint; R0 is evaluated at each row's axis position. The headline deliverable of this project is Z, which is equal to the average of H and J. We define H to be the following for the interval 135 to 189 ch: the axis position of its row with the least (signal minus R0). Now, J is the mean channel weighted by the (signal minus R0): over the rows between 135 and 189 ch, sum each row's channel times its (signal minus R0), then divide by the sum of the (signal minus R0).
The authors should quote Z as 155.2 ch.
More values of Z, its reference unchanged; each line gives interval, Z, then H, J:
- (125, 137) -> 127.2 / 126.0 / 128.4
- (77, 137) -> 120.1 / 118.0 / 122.3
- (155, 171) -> 159.8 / 158.0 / 161.6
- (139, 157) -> 153.3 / 156.0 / 150.7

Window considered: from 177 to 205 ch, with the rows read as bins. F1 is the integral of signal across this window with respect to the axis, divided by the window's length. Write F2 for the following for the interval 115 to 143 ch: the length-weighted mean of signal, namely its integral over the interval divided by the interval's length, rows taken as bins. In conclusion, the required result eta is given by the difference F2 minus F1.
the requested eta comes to -48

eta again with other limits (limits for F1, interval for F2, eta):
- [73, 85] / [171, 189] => -25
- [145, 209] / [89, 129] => 40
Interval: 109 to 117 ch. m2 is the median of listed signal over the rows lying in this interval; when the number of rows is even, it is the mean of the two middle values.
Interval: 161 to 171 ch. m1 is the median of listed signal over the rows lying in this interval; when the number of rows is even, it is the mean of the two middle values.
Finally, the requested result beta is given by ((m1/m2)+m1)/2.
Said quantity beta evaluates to 139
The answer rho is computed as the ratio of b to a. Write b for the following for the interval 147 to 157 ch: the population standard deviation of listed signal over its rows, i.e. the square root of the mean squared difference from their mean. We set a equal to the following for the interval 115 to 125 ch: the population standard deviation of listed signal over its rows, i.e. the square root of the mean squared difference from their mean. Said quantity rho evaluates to 1.0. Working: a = 34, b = 33.5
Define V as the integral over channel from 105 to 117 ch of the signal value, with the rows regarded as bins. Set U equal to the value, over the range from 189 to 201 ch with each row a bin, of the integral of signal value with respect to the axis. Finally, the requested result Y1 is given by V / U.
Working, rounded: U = 3882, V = 4266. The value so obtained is 1.10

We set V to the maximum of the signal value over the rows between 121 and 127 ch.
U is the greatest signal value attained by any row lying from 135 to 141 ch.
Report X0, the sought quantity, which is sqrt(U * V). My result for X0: 396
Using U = 427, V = 367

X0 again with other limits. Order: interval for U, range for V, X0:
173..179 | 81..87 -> 465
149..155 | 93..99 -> 358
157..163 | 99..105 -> 321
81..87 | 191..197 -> 412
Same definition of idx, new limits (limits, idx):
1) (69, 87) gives 70.0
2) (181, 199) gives 182.0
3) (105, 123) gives 106.0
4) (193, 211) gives 202.0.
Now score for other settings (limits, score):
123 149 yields 136.0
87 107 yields 88.0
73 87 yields 86.0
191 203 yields 202.0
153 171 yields 170.0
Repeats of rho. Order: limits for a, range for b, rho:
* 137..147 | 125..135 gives 0.7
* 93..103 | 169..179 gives 4.9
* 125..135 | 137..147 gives 1.5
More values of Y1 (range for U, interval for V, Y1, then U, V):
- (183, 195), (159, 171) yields 0.66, 4845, 3173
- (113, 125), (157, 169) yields 0.91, 3166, 2885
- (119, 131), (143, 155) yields 0.85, 4039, 3420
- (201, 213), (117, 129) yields 0.63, 5796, 3651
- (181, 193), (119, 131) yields 0.77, 5261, 4039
